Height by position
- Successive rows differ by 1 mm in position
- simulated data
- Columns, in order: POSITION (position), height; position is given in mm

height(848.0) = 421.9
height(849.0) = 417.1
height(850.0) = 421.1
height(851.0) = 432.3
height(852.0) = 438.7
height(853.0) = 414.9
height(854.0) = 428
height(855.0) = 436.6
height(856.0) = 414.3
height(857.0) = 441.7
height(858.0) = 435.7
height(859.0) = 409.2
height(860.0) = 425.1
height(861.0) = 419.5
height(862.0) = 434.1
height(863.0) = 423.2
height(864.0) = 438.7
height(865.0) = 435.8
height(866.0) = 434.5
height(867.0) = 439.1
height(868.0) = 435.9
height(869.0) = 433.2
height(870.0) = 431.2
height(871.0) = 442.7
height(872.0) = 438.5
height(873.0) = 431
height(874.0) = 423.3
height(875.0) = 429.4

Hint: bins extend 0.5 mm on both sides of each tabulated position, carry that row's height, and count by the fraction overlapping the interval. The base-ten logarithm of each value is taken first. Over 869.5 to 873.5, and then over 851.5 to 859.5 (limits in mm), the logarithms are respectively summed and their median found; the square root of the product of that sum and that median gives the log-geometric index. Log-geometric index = 5.3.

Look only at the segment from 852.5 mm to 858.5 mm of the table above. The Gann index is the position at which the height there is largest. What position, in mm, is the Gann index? 857.0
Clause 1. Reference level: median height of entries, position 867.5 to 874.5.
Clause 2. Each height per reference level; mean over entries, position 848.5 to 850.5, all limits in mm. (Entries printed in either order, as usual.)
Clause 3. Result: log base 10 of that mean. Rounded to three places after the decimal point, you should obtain -0.014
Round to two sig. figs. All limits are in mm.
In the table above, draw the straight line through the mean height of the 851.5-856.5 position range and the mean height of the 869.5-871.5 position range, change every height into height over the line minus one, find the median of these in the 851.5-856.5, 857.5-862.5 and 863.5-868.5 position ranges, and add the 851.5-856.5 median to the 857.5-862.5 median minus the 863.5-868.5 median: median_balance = -0.014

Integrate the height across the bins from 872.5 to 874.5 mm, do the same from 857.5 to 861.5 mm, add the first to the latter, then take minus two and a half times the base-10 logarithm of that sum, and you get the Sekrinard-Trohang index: -8.5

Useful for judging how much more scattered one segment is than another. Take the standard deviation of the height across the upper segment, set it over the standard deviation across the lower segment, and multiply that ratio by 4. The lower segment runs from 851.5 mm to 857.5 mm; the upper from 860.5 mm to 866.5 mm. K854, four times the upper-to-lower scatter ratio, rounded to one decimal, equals 2.6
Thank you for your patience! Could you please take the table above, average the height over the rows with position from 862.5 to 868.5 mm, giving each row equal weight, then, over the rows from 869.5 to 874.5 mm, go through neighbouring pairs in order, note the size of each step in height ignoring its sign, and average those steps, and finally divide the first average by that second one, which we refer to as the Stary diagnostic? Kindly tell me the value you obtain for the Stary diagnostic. 56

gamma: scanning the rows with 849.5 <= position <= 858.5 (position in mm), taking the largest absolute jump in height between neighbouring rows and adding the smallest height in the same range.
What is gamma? 442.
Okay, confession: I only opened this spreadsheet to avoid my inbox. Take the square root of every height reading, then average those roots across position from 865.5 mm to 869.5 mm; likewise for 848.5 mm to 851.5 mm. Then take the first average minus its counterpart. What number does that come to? 0.29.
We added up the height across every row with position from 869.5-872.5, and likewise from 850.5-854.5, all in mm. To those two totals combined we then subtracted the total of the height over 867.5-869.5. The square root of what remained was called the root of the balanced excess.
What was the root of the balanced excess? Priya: 46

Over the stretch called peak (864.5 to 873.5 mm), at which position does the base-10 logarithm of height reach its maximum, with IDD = 871.0 mm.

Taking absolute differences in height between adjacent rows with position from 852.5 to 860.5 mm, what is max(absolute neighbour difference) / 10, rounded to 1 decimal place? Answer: 2.7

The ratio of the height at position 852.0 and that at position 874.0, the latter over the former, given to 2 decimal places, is 0.96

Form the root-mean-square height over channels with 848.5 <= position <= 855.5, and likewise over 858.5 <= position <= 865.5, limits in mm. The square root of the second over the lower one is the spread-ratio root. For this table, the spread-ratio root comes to 1.00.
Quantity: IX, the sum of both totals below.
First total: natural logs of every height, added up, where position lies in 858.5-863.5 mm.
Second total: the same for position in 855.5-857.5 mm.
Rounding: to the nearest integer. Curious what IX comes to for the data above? 42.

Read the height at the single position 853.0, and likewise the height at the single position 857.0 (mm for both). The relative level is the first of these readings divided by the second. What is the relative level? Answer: 0.939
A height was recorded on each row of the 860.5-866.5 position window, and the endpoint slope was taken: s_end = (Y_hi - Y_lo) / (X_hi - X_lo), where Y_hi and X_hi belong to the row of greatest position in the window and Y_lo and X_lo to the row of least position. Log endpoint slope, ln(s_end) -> 1.1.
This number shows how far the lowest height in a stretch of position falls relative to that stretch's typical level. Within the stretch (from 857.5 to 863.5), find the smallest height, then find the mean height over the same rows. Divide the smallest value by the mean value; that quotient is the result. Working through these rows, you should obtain 0.964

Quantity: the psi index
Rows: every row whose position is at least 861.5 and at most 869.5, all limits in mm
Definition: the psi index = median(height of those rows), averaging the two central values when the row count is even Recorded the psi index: 435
